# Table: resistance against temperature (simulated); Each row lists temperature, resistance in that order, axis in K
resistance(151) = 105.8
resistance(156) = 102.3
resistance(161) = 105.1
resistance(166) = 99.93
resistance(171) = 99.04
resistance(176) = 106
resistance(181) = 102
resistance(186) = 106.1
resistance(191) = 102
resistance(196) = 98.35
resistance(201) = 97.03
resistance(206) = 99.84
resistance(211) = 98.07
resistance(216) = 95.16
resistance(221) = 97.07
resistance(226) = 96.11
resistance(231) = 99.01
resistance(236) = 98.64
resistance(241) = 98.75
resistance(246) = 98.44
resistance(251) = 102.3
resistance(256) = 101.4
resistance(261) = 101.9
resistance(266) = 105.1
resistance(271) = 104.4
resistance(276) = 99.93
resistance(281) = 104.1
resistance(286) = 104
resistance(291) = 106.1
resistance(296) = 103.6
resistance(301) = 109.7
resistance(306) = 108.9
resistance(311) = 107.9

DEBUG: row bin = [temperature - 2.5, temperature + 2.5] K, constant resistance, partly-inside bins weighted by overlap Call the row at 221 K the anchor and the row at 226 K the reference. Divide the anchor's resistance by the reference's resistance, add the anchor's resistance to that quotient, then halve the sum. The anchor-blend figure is 49.0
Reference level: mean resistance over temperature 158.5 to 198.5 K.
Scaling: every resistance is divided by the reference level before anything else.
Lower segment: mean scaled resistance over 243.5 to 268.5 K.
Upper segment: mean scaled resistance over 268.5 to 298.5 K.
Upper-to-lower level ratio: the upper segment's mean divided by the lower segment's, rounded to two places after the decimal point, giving 1.02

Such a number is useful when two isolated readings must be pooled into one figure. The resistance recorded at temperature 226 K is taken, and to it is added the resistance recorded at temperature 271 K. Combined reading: 201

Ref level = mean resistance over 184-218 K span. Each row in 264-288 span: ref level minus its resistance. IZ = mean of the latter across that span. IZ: -4.0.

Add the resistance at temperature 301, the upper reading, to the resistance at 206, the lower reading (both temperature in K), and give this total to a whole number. 210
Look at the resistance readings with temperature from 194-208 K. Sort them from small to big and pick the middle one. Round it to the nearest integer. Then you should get 98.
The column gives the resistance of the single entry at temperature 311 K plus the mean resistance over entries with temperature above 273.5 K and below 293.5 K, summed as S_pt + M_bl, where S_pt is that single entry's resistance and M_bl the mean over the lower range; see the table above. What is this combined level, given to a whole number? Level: 211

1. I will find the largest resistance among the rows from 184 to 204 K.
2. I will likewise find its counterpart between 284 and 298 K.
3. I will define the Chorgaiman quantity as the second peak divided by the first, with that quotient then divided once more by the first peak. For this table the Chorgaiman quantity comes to 0.0094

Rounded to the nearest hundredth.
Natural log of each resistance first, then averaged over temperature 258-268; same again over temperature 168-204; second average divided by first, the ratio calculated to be 1.00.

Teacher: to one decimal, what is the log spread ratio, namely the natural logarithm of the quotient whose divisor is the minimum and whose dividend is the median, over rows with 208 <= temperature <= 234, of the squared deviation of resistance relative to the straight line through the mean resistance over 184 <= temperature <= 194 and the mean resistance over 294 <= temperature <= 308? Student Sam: 0.5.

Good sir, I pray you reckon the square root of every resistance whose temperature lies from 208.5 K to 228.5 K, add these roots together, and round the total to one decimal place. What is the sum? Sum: 39.3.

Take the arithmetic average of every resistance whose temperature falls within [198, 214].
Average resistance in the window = 98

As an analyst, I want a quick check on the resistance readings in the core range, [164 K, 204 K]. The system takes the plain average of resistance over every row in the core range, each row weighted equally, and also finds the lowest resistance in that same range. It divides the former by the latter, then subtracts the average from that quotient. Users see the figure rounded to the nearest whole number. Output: -100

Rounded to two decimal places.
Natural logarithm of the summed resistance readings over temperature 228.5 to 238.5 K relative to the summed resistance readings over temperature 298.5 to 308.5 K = -0.10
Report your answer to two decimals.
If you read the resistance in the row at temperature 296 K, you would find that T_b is 103.60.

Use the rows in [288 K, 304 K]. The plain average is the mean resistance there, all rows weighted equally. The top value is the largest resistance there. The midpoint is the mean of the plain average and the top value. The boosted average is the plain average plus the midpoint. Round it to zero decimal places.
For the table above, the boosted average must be 215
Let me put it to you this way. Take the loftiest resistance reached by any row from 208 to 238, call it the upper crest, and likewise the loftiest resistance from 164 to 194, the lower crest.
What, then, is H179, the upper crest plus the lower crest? 205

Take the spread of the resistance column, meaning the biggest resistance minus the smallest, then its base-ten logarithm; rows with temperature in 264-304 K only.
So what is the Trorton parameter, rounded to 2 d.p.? 0.99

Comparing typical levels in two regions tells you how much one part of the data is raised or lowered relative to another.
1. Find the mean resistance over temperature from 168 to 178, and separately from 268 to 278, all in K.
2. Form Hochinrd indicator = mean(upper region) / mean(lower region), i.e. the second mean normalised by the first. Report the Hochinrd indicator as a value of 1.00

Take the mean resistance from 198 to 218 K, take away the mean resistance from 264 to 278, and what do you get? -6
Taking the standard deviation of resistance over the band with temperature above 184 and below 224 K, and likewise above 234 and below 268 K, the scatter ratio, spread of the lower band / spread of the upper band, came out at 1.4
